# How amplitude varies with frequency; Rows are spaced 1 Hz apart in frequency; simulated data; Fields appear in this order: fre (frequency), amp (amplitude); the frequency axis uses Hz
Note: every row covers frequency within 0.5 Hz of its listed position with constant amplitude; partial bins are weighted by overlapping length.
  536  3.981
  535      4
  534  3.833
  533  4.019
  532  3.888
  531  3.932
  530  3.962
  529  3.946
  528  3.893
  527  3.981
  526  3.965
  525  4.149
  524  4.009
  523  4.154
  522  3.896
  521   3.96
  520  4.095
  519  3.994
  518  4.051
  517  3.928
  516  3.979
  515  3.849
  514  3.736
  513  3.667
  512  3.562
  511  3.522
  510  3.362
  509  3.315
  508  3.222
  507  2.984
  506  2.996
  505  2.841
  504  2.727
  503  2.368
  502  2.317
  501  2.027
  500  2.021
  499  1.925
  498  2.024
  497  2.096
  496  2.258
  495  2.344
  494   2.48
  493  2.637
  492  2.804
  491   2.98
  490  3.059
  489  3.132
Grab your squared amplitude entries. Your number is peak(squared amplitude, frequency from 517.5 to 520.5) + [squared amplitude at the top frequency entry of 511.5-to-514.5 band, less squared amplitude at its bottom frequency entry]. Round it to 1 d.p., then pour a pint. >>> 18.0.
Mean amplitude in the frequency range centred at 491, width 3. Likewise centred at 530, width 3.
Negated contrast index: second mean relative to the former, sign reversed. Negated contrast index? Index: -1.34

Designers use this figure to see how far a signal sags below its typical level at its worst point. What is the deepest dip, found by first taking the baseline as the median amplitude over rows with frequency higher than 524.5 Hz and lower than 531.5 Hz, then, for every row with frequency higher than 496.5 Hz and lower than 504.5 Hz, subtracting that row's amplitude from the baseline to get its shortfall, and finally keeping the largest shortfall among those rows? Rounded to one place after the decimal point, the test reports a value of 2.0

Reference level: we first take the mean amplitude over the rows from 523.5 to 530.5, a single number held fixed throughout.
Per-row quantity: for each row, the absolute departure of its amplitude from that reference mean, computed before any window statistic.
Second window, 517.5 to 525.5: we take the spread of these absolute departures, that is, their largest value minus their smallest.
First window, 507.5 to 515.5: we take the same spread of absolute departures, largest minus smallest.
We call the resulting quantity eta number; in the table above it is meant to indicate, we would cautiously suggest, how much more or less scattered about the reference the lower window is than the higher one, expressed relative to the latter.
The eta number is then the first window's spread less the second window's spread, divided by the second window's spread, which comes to 3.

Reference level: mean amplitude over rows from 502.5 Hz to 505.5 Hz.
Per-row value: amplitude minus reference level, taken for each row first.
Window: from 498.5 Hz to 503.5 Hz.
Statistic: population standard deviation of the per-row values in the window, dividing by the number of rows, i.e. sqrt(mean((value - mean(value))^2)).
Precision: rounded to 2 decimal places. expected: 0.18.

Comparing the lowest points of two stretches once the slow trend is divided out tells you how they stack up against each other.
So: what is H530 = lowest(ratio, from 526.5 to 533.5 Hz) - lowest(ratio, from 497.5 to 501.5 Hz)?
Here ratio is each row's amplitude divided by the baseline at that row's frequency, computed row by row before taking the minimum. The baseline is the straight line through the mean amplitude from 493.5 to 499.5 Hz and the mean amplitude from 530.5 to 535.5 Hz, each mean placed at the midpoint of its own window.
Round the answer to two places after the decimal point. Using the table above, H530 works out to 0.17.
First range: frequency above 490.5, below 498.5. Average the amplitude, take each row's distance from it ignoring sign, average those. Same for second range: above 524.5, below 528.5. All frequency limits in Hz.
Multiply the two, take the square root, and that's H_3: 0.14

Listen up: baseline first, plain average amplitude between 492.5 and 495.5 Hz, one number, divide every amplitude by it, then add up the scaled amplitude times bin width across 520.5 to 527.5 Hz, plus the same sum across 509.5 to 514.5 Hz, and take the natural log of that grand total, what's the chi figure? 2.92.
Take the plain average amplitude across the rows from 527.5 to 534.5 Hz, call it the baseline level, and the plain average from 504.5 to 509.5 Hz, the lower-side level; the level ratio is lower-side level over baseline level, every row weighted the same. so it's 0.78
